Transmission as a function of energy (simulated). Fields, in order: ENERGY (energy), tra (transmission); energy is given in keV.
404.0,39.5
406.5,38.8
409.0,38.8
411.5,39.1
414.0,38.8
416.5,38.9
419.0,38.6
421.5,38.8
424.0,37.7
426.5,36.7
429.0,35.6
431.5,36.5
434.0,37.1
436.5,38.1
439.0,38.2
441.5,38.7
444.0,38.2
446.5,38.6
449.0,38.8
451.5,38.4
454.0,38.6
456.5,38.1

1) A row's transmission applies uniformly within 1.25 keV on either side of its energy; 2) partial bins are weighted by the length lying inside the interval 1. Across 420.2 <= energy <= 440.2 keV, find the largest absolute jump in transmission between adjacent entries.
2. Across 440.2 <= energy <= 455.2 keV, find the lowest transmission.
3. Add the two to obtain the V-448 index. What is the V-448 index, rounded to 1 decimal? 39.3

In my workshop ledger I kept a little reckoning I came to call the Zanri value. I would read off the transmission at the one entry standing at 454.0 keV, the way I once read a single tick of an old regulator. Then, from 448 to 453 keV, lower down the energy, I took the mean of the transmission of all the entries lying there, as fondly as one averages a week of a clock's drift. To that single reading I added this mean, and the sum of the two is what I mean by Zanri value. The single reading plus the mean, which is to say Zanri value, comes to 77.2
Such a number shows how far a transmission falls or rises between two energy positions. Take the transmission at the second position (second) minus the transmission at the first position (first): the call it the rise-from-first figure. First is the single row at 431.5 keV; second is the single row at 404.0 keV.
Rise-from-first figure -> 3.0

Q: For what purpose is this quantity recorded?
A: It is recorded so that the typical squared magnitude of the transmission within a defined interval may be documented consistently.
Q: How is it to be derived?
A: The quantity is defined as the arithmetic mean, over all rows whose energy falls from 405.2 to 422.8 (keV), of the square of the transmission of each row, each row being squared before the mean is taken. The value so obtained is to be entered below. 1508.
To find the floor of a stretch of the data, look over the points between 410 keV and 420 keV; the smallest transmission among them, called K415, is 38.6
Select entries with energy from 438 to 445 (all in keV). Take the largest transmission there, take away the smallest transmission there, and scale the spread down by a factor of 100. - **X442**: 0.005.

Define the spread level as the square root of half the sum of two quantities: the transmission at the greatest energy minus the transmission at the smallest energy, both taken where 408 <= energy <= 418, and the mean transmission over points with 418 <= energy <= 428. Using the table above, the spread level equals 4.36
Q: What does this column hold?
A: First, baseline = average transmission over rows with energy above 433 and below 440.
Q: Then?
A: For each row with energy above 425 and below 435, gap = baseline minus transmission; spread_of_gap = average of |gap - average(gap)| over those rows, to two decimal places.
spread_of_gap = 0.44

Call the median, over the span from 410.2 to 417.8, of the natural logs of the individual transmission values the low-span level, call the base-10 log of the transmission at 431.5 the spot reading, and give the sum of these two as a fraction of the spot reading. 3.343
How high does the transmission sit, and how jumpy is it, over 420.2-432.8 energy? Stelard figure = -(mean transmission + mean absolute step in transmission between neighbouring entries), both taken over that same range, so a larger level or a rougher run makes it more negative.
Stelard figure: -38.1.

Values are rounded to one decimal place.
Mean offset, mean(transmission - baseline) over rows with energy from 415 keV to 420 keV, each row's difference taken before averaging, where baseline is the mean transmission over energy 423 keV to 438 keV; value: 1.8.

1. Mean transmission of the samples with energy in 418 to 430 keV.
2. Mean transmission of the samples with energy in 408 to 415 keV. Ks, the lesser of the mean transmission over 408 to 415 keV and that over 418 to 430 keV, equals 37.5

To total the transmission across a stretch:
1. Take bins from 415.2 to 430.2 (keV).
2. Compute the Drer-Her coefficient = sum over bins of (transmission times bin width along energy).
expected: 566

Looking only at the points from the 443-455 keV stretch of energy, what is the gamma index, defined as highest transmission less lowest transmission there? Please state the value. 0.6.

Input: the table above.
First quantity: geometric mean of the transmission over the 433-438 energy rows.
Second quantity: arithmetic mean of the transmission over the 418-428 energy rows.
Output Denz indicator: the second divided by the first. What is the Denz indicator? 1.01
